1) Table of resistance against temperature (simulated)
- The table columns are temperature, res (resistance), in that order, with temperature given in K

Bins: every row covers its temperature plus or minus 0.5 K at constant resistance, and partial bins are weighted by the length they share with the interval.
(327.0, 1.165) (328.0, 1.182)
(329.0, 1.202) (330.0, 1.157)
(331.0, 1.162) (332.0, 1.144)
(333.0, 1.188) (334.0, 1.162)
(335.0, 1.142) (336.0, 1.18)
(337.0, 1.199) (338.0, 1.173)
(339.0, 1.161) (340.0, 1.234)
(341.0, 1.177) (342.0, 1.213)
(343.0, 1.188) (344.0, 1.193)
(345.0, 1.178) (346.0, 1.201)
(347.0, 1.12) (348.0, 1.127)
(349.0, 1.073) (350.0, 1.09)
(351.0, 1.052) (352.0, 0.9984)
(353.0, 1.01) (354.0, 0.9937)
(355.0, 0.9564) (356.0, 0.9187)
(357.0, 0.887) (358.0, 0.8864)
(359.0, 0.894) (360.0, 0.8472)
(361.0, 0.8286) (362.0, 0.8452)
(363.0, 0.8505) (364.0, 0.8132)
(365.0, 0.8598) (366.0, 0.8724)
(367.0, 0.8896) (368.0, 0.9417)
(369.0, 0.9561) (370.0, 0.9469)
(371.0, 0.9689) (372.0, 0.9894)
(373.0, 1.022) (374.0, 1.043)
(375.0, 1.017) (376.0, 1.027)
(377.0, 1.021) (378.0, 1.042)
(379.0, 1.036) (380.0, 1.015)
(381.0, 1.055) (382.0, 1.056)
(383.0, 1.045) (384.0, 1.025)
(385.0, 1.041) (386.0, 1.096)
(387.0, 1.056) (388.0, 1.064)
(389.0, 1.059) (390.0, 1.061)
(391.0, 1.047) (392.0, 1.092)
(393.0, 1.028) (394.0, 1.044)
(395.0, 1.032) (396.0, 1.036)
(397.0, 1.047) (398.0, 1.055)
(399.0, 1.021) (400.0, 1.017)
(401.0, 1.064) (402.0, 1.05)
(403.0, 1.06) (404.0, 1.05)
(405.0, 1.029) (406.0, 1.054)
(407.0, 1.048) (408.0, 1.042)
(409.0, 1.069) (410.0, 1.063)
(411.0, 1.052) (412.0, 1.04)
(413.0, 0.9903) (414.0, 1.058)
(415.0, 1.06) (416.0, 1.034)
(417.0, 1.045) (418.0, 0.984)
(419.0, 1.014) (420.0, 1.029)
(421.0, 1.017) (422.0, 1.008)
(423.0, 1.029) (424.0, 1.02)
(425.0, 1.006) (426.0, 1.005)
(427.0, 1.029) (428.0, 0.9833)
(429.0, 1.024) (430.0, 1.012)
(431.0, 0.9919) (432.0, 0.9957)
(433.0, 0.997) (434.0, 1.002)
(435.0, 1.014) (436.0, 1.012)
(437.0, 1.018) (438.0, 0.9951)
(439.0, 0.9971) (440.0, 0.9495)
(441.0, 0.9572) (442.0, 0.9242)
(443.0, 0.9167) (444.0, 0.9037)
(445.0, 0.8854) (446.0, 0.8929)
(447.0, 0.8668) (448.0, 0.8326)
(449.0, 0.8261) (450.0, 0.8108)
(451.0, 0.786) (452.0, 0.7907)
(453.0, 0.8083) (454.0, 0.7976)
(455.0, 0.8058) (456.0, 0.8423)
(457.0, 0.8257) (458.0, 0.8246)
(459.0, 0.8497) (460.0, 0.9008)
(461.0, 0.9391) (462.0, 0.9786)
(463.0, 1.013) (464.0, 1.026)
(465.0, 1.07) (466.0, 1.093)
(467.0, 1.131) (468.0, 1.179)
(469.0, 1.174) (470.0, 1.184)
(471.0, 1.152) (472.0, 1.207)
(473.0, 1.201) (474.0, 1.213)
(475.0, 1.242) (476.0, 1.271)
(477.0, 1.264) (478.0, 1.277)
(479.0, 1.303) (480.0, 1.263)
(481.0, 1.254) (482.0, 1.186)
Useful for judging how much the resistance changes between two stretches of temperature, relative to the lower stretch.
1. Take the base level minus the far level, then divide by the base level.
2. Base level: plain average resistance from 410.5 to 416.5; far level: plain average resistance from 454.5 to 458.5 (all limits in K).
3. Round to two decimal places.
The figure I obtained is 0.21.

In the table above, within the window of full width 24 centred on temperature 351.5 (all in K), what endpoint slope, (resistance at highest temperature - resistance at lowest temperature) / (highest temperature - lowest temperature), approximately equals -0.017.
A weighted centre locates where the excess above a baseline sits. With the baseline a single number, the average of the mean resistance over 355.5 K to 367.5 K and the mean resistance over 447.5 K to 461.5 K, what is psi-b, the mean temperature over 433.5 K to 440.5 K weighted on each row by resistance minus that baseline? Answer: 436.8 K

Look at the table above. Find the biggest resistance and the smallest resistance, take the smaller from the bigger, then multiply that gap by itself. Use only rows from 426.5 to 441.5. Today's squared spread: 0.01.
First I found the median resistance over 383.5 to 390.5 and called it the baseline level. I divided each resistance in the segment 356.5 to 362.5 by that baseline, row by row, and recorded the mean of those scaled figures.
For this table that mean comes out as 0.817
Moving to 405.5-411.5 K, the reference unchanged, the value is 0.996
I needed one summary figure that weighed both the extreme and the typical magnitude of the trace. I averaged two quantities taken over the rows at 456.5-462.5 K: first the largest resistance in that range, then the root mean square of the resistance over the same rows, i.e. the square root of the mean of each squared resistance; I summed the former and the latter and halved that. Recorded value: 0.93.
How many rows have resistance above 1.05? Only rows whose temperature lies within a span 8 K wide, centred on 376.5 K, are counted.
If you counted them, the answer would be 0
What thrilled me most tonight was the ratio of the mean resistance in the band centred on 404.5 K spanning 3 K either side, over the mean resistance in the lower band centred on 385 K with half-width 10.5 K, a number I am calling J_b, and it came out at 1.00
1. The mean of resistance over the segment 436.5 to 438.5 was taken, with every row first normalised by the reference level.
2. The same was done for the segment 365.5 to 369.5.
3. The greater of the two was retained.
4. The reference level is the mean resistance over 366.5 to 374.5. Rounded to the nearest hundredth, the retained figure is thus 1.04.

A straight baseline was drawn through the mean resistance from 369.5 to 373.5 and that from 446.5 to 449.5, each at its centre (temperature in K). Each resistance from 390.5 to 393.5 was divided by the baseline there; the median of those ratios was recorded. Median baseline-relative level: 1.11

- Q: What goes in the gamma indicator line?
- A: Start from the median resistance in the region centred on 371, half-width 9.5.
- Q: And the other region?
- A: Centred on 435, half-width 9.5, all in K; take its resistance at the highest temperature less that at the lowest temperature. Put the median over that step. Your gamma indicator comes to -10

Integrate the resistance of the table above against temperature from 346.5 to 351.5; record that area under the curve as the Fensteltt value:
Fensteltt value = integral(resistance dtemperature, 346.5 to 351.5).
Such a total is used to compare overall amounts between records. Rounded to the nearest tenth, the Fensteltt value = 5.5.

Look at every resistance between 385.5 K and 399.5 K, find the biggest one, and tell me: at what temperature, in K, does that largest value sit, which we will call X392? 386.0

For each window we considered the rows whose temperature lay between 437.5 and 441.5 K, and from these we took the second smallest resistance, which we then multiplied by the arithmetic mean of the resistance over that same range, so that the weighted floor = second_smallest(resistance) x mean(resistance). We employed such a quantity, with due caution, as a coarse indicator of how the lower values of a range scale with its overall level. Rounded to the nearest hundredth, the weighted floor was 0.93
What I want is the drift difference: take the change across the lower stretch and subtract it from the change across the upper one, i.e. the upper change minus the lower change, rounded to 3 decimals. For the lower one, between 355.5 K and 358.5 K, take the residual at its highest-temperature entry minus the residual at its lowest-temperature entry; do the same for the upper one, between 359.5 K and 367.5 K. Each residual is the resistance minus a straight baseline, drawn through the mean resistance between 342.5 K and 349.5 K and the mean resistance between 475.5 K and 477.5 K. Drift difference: 0.070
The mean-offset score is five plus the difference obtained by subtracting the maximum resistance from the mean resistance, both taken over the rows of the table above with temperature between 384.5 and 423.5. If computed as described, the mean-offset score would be 4.95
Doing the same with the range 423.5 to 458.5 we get 4.90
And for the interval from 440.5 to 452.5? 4.91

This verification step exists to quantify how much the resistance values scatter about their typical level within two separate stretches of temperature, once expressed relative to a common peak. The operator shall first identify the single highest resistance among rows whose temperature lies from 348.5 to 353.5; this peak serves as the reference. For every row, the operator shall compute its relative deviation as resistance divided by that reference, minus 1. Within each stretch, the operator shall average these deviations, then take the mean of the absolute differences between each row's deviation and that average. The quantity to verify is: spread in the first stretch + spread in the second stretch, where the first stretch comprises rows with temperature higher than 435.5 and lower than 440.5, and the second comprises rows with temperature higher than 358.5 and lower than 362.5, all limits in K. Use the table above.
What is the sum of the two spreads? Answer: 0.035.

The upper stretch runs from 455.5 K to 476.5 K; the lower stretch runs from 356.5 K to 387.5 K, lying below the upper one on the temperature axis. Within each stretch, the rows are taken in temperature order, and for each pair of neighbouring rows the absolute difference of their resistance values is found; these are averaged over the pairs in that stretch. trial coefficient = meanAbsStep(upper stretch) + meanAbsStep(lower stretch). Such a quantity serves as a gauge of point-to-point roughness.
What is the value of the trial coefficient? 0.049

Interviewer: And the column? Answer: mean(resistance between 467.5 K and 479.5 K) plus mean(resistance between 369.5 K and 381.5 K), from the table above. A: 2.24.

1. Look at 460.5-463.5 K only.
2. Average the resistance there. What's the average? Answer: 0.977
